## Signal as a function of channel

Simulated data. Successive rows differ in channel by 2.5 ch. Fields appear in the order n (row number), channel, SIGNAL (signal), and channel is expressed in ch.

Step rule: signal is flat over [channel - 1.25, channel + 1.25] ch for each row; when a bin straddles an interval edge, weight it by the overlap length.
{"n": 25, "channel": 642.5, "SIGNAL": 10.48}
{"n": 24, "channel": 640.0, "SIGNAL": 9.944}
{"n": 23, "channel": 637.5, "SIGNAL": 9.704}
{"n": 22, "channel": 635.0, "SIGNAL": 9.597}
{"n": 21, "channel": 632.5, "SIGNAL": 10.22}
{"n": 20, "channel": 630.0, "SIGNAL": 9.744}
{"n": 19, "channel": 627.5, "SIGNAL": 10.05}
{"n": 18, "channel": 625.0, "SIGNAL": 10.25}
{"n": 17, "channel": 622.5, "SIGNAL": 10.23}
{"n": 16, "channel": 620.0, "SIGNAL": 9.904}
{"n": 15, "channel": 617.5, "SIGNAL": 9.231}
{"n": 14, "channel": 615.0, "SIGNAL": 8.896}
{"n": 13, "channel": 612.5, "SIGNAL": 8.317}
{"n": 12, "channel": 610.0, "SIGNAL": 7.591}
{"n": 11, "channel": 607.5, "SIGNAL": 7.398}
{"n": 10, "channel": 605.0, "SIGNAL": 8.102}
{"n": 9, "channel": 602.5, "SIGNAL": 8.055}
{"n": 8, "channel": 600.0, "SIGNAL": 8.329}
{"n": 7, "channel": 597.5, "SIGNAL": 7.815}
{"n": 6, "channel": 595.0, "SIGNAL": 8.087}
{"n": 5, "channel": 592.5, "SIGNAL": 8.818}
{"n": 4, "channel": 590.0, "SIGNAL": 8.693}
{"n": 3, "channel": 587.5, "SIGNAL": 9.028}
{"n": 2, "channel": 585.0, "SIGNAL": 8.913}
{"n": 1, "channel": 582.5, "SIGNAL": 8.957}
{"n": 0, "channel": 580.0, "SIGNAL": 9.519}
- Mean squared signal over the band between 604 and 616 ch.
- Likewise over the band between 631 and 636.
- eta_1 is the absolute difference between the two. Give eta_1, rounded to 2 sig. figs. 33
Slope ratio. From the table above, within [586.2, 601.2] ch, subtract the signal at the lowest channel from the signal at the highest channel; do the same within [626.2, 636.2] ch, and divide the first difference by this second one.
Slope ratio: 1.5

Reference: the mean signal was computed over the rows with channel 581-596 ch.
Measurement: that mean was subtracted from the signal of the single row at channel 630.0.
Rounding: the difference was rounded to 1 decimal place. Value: 1.0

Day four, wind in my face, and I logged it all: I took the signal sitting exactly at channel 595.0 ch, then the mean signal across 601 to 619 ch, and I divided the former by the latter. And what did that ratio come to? 0.98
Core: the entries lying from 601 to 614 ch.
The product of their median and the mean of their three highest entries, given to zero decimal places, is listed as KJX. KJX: 66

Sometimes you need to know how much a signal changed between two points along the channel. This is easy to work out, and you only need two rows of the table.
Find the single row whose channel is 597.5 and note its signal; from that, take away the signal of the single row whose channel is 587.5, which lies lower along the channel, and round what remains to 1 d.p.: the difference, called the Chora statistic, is -1.2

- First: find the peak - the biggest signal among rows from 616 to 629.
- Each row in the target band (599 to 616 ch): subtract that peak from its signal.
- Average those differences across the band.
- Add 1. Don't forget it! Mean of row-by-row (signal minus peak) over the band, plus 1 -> -1.2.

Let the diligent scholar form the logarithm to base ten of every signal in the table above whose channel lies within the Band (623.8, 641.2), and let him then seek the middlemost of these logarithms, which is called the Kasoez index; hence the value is 1.00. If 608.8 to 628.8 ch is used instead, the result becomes 0.98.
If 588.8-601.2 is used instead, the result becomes 0.92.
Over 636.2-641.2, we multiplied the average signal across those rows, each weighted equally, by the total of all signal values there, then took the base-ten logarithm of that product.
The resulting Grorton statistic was 2.3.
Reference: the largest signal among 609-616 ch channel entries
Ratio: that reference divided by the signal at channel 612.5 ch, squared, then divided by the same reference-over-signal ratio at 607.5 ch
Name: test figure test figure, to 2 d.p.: 0.95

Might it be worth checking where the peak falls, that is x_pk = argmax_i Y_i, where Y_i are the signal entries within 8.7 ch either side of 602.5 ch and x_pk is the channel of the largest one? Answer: 600.0 ch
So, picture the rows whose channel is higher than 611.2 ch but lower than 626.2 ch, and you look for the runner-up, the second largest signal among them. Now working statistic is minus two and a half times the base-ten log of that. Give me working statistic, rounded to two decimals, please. -2.52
